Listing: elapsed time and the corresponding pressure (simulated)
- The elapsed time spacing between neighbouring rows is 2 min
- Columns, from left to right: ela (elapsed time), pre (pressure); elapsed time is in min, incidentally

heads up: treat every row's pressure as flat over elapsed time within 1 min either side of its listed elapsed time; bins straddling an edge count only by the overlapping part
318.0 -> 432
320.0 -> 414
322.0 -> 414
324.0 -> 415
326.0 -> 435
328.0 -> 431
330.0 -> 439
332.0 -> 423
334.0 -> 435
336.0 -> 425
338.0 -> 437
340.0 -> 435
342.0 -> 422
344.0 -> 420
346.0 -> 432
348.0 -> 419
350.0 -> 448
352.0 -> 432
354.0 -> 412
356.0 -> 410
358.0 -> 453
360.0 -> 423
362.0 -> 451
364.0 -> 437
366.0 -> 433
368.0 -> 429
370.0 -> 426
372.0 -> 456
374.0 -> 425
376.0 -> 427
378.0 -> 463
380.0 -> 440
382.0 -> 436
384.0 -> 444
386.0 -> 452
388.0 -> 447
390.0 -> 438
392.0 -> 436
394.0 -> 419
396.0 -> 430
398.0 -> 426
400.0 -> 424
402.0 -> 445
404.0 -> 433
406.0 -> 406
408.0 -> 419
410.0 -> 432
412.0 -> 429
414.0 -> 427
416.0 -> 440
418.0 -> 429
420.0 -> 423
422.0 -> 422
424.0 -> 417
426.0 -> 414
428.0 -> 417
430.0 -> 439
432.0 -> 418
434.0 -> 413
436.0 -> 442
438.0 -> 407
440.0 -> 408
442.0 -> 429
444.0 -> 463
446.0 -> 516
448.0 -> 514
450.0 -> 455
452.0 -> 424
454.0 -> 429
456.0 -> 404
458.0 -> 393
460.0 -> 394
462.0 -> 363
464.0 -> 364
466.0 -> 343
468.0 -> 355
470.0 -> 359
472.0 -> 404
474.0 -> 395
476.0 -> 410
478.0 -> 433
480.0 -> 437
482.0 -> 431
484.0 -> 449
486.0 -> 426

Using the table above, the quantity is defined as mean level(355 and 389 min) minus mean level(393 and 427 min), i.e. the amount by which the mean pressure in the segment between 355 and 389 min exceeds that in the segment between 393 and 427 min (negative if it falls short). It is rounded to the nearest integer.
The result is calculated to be 13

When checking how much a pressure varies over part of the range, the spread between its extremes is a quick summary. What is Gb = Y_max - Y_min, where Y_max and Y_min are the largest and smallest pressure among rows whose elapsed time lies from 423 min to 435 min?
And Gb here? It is 26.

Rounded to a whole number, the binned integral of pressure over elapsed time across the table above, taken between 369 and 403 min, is 14868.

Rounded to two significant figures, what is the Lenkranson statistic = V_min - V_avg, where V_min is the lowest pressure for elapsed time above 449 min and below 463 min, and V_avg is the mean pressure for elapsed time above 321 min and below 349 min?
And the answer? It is -64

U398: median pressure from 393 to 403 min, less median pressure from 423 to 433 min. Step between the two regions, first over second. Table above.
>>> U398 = 9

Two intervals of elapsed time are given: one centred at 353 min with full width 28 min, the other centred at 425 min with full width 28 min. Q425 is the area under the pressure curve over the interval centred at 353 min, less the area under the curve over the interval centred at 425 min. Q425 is 180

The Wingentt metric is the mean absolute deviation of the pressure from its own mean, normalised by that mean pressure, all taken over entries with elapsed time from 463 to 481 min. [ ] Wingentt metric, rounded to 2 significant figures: 0.077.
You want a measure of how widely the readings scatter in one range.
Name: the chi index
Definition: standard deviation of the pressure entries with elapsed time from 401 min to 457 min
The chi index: 27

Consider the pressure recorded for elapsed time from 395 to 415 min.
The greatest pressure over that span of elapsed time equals 445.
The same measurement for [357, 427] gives 463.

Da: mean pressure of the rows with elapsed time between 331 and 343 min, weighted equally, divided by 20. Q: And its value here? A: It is 21.5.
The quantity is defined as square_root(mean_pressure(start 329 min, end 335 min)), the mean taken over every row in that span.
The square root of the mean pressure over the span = 20.79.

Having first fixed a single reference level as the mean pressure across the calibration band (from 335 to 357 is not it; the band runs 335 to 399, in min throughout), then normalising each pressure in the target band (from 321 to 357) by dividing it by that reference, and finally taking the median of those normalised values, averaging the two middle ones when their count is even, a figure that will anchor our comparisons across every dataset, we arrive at 0.99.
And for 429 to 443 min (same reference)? 0.96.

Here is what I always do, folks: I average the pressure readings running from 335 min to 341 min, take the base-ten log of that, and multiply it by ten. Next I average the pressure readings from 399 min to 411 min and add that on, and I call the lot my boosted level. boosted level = 453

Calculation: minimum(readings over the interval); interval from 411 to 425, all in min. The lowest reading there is 417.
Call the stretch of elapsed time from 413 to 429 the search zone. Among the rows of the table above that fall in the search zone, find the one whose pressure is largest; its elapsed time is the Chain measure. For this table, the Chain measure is 416.0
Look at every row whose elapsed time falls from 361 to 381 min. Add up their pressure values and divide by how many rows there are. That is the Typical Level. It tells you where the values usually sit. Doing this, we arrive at 439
